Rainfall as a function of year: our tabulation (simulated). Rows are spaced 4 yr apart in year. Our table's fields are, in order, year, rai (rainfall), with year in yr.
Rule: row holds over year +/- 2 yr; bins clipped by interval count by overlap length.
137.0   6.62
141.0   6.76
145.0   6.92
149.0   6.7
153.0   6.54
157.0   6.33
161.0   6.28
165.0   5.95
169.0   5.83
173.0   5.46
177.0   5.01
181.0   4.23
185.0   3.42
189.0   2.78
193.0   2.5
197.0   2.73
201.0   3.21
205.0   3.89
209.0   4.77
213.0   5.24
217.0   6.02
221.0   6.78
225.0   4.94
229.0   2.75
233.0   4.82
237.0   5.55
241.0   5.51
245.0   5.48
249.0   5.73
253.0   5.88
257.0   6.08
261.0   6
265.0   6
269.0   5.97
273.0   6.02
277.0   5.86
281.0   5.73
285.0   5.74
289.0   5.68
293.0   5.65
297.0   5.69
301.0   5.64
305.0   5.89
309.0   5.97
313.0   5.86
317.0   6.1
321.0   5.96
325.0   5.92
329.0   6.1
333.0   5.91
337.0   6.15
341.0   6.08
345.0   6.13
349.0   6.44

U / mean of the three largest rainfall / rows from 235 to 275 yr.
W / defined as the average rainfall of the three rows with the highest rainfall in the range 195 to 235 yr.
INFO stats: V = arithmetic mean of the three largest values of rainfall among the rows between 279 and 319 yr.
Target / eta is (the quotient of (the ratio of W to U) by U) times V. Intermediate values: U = 6.03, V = 5.99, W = 6.013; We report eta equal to 0.99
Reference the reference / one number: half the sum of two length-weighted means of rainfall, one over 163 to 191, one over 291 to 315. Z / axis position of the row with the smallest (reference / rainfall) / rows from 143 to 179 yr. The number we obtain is 145.0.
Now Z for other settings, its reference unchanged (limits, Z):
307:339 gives 337.0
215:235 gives 221.0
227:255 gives 253.0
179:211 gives 209.0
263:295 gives 273.0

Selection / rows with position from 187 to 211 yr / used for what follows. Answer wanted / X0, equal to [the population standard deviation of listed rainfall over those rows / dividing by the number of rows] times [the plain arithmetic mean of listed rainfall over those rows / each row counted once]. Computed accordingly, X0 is 2.6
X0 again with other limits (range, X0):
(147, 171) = 1.9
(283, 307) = 0.5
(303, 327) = 0.5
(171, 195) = 4.3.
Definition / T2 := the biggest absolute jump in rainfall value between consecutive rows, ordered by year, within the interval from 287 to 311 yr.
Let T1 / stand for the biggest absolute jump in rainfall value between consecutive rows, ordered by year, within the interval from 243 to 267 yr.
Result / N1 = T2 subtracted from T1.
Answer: 0.0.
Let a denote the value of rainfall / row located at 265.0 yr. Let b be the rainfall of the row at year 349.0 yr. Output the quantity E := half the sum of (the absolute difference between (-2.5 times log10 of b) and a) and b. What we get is 7.2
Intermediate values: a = 6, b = 6.44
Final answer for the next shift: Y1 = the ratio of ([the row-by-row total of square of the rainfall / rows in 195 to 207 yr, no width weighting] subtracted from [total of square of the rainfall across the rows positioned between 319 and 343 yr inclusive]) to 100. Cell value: 1.8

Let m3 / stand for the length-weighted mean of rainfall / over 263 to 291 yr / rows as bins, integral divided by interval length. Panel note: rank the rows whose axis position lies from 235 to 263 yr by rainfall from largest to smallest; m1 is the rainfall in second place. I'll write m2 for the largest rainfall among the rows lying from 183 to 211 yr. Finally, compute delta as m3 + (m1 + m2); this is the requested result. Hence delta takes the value 16.6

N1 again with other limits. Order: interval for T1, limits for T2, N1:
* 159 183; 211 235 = -1.4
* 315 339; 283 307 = 0.0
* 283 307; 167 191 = -0.6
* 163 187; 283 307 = 0.6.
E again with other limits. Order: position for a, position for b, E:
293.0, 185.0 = 5.2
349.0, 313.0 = 7.1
